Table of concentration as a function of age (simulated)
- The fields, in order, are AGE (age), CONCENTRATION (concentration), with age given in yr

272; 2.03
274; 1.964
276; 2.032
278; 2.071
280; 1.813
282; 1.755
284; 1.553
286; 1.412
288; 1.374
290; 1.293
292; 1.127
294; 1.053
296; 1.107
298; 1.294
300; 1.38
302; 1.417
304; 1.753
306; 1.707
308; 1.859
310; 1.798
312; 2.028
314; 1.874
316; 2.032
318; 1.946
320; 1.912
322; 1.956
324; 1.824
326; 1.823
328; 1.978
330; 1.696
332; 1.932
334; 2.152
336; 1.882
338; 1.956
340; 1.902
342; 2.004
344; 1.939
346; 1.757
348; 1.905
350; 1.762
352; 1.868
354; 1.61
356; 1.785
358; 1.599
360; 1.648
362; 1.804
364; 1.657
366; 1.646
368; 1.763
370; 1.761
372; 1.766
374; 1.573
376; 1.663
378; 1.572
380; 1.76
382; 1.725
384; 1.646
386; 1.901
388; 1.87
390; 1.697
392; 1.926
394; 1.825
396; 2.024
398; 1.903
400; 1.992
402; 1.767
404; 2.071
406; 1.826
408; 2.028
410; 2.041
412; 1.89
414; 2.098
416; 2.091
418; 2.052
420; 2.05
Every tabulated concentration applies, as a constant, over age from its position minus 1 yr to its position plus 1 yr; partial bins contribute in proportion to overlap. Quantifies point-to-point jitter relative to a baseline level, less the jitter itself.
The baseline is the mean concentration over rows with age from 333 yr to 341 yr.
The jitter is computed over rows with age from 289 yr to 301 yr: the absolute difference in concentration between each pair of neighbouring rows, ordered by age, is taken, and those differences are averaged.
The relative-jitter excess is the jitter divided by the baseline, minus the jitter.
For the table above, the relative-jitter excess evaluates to -0.0559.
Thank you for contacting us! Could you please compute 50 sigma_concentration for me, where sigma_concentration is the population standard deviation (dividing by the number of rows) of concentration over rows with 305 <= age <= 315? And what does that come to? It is 5.3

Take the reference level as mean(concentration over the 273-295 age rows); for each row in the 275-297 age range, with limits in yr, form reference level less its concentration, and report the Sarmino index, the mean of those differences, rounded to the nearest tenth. 0.1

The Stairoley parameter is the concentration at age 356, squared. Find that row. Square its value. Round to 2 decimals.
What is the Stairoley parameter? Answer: 3.19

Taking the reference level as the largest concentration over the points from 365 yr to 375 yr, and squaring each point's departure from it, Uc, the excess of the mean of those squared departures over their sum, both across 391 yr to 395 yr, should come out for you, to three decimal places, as -0.015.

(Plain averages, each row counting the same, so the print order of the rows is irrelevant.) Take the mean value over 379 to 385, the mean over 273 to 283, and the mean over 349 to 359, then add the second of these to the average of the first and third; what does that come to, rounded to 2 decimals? 3.64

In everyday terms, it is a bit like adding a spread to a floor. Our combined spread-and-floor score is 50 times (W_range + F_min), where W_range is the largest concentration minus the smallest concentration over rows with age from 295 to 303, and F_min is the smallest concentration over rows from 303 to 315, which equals 101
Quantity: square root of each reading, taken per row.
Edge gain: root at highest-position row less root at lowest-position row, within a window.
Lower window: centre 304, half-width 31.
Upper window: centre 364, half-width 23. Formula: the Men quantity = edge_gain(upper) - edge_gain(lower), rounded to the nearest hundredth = -0.10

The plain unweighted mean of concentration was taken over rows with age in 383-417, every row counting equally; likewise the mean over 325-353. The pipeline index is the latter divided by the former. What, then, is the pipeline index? 0.99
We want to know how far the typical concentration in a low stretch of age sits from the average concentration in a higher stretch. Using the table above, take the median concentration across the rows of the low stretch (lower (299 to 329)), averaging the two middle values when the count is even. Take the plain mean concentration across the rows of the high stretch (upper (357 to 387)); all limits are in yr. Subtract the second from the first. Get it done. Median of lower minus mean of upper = 0.2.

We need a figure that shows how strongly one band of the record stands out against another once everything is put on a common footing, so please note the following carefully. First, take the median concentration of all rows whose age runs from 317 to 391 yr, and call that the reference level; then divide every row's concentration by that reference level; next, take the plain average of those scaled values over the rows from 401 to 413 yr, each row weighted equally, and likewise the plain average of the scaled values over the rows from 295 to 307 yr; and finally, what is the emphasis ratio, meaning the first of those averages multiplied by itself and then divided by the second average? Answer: 1.46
